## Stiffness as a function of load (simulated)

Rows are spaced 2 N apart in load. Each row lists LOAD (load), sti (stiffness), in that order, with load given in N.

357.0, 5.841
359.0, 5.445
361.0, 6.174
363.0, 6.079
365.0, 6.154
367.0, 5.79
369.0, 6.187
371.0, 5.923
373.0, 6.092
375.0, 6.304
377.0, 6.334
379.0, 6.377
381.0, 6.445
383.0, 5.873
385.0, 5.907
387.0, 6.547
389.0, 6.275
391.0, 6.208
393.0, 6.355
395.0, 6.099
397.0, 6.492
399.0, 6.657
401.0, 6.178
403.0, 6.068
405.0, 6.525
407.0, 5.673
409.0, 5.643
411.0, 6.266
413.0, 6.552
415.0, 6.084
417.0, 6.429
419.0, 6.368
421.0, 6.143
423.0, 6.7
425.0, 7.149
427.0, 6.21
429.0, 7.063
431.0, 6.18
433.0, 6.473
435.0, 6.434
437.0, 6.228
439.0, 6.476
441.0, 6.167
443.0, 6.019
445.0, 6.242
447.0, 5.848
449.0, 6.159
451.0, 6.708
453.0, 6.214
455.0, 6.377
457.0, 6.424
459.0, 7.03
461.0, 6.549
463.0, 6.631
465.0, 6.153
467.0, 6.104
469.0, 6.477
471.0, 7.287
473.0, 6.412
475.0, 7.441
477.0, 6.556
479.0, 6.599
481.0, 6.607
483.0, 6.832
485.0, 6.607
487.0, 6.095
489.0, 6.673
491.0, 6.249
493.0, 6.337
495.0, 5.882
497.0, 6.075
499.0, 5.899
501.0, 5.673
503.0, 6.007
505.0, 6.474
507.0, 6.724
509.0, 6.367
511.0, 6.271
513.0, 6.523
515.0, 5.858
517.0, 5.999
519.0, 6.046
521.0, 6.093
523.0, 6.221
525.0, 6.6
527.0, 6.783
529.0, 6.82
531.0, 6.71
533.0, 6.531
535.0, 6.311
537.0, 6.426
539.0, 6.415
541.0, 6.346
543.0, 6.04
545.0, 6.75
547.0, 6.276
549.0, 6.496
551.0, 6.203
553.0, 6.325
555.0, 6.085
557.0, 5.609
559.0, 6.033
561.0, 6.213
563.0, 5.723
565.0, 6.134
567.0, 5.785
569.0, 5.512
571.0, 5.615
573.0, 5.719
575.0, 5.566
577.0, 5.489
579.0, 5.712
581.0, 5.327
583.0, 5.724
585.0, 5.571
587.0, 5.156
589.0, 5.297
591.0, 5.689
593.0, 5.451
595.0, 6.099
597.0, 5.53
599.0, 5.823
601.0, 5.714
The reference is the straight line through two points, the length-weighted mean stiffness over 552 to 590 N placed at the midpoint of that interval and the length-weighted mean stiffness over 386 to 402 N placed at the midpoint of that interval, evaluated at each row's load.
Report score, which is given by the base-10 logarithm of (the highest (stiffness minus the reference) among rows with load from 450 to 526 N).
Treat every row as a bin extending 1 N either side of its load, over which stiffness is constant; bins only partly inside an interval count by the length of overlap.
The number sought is 0.1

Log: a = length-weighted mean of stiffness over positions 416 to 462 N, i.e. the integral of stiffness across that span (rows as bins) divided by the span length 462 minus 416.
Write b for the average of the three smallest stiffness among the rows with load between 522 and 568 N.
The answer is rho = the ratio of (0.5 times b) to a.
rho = 0.44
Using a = 6.42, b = 5.71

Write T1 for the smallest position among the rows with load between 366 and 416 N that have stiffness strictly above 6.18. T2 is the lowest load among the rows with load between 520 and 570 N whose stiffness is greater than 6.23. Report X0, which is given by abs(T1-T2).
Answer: 156 N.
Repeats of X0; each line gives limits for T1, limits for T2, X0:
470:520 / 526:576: 56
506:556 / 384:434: 120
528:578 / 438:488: 90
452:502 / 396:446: 56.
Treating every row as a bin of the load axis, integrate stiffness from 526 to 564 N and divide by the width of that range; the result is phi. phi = 6.32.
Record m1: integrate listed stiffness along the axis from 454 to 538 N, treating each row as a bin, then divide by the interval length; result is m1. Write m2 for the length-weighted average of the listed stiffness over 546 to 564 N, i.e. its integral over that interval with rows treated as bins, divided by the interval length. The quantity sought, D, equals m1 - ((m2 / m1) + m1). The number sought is -0.95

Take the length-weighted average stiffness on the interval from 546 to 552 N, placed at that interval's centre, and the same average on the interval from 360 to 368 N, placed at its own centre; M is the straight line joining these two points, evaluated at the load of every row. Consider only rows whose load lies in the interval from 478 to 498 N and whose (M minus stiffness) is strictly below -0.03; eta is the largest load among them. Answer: 493.0 N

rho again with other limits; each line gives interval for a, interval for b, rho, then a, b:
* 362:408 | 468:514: 0.47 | 6.20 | 5.82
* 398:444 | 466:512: 0.46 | 6.33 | 5.82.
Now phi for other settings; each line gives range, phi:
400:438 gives 6.34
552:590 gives 5.72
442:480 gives 6.49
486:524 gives 6.18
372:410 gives 6.21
